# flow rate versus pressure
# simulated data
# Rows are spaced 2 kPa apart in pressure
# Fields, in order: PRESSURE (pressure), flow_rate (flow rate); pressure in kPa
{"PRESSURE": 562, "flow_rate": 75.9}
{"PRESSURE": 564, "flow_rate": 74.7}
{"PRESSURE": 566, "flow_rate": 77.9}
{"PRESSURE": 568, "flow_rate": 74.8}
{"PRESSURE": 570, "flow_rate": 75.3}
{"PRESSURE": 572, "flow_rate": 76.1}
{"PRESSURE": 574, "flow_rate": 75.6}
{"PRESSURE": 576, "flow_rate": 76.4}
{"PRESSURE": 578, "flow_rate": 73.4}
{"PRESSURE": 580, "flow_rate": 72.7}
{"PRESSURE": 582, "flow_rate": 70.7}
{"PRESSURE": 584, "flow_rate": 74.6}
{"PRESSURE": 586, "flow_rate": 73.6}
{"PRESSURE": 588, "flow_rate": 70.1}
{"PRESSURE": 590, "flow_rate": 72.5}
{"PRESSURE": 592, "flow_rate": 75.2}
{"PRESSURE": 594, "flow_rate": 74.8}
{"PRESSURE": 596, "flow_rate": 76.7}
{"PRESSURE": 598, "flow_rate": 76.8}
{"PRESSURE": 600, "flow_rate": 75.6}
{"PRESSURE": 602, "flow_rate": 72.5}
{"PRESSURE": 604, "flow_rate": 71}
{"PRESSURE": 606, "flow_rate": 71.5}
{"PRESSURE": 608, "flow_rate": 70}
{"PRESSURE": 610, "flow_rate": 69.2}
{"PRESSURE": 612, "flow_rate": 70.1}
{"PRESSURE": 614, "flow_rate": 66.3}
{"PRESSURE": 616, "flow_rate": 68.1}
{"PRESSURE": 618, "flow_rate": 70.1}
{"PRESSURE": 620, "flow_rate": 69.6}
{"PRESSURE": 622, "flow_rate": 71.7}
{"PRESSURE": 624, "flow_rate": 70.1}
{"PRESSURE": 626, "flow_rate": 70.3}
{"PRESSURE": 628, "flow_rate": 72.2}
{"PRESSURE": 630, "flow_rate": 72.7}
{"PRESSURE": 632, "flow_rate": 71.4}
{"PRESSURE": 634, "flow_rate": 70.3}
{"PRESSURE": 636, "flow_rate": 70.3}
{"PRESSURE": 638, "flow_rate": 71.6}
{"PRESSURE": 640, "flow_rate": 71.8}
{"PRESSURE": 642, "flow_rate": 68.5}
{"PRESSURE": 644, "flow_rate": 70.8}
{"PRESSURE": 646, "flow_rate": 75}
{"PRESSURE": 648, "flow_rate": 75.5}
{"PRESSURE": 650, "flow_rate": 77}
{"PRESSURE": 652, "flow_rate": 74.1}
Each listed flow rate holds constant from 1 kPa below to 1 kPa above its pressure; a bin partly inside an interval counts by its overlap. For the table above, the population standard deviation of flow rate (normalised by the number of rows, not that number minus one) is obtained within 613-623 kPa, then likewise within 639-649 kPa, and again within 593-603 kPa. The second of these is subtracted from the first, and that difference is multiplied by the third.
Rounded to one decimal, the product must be -1.2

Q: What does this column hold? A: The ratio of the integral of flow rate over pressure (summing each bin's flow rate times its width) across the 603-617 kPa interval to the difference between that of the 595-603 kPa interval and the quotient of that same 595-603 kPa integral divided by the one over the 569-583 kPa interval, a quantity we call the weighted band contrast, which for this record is 1.6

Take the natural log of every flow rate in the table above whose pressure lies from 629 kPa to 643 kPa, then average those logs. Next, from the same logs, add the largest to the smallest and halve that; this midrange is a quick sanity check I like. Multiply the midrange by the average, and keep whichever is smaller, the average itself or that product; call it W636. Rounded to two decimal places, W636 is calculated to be 4.26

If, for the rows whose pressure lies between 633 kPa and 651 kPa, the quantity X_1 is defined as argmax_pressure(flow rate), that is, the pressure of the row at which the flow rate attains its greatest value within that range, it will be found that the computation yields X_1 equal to 650 kPa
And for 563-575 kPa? 566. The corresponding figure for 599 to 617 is 600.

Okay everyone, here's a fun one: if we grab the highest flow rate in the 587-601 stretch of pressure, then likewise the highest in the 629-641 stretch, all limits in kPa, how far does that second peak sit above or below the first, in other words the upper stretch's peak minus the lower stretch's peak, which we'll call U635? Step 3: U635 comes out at -4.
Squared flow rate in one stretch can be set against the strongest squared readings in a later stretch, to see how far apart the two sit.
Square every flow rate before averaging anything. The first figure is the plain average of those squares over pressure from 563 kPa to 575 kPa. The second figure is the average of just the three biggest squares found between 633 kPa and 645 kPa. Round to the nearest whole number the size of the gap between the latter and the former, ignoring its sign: 639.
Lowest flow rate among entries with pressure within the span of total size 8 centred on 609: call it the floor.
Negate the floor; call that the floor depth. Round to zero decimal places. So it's -69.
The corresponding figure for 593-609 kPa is -70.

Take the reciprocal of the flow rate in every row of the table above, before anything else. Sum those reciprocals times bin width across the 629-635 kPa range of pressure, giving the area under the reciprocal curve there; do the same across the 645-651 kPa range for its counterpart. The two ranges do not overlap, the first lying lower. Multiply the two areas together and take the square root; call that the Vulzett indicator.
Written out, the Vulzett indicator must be 0.0815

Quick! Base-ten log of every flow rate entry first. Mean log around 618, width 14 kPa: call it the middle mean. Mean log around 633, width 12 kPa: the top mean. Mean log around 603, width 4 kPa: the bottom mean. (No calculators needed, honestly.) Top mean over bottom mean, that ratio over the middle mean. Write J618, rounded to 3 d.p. 0.542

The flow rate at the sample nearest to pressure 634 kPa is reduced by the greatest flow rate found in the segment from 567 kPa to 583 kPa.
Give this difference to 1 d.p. -6.1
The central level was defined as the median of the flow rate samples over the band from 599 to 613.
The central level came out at 71.0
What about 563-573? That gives 75.3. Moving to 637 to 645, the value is 71.2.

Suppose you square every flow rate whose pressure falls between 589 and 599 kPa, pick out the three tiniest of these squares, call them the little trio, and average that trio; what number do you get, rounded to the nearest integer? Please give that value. 5502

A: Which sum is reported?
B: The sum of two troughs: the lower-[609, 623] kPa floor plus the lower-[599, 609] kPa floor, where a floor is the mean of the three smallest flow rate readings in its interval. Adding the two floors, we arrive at 139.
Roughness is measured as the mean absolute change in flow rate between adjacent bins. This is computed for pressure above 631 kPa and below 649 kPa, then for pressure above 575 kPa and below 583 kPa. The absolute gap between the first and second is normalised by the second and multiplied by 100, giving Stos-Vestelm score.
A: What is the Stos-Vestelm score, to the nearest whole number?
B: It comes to 15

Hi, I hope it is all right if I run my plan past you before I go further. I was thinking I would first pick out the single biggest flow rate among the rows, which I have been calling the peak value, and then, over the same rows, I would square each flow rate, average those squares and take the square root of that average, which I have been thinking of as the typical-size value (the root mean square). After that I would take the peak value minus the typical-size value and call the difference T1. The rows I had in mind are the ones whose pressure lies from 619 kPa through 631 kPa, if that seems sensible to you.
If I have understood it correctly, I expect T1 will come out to 1.59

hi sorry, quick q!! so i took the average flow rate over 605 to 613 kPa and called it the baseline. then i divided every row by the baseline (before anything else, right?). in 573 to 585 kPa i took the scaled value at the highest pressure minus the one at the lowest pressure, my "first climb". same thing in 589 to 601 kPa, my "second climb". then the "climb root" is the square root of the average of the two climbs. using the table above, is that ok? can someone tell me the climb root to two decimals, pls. 0.12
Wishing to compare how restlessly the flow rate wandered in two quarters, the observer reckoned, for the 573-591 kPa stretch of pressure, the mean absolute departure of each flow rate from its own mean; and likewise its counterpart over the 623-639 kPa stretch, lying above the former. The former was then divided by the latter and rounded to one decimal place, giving 1.8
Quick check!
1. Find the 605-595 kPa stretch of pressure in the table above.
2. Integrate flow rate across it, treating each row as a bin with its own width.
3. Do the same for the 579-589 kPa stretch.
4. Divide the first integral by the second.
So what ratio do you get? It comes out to 1.03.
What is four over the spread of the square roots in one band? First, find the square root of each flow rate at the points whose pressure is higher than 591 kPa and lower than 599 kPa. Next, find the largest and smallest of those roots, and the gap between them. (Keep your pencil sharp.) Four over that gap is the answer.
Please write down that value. 35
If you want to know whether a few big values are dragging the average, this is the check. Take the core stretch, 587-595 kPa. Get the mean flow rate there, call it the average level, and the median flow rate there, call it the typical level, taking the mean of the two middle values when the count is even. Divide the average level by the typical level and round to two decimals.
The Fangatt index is 0.99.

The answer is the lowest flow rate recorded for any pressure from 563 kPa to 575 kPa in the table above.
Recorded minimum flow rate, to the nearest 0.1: 74.7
